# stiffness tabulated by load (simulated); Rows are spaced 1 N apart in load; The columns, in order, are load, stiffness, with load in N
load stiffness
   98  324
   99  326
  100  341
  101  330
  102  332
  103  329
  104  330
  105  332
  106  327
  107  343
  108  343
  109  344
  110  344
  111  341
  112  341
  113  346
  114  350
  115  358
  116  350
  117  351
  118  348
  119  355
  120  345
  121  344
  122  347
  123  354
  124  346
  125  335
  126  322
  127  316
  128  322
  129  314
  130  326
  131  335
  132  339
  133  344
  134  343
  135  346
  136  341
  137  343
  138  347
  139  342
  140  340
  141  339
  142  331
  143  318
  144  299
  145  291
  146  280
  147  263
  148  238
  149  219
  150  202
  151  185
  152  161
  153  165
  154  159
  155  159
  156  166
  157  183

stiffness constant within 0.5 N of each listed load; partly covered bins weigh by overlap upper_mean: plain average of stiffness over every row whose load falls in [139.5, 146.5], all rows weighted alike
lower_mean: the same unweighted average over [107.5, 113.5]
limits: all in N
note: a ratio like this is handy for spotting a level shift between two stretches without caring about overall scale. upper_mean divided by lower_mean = 0.92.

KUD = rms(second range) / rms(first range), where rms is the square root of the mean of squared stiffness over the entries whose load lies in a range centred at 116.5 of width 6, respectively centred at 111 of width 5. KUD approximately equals 1.03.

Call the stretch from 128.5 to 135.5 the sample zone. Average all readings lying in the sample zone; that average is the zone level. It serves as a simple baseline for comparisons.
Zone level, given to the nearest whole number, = 335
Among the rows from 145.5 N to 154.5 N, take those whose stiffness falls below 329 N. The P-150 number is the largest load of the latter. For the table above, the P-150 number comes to 154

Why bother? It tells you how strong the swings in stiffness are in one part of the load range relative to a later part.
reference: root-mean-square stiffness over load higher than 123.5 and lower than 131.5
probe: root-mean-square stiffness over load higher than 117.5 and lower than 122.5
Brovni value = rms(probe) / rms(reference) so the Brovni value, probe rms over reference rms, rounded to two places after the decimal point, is 1.06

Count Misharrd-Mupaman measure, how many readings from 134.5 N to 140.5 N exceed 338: 6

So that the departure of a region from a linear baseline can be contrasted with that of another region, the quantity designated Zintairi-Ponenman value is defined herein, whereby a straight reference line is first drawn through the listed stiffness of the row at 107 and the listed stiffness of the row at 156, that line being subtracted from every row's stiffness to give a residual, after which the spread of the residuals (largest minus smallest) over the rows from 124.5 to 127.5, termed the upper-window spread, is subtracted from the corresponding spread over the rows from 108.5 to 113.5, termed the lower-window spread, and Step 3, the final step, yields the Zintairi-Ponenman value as 5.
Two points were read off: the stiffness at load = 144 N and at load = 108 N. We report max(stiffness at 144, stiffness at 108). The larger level 343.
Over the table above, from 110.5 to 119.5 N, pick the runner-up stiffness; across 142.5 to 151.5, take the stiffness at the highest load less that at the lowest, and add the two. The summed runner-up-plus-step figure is 222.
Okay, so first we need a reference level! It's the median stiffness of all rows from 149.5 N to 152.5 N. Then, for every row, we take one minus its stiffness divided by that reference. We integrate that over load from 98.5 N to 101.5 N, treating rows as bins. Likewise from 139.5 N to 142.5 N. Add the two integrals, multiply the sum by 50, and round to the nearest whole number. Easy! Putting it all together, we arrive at -242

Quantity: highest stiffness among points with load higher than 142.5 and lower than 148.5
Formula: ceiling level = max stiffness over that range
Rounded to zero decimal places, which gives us 318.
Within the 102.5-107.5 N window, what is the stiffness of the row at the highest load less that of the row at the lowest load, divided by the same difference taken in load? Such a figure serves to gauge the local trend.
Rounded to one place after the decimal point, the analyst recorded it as 3.5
